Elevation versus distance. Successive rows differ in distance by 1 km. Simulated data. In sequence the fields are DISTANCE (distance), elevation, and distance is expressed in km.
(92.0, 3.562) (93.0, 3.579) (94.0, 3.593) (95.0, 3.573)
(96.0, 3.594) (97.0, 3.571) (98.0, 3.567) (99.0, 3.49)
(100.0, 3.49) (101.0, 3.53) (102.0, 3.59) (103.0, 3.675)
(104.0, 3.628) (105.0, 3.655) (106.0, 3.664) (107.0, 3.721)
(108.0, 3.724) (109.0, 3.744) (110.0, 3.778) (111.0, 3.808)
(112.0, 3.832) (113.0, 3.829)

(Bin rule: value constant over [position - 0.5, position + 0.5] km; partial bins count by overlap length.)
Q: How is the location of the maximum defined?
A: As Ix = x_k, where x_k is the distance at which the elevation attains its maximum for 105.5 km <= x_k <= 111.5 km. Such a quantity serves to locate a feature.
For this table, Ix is 111.0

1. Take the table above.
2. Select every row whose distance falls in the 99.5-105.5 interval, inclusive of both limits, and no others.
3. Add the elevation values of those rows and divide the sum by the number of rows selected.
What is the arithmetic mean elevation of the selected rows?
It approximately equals 3.59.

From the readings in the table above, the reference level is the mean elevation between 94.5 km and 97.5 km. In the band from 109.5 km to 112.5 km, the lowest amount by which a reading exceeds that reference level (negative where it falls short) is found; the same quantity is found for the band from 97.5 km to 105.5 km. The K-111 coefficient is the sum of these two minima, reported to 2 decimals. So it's 0.11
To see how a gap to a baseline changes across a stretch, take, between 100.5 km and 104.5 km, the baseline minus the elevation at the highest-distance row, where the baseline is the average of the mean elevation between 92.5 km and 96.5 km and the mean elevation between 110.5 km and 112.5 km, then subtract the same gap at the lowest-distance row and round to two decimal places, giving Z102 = -0.10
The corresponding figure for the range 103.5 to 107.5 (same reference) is -0.09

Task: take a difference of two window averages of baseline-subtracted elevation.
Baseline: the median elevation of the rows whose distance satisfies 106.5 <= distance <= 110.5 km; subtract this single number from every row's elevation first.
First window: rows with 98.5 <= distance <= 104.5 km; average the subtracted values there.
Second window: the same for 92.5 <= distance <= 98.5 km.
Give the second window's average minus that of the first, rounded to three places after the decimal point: 0.012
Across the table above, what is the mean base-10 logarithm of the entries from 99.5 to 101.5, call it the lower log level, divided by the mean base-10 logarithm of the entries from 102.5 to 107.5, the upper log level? 0.97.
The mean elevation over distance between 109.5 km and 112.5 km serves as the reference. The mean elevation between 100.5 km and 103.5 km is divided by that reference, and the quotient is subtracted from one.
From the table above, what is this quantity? 0.055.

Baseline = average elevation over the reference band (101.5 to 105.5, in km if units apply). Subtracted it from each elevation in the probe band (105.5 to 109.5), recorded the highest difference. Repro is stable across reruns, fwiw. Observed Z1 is 0.11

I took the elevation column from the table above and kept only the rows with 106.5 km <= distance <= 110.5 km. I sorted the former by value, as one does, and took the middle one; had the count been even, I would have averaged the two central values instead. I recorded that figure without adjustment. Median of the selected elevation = 3.73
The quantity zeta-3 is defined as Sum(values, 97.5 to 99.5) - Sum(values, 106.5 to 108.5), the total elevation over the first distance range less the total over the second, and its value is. -0.39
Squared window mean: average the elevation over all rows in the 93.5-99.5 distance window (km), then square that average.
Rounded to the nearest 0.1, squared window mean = 12.7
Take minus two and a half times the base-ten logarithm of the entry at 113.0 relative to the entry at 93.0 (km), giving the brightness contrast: -0.07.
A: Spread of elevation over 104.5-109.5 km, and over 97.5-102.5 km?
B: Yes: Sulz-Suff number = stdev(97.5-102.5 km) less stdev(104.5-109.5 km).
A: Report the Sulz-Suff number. 0.005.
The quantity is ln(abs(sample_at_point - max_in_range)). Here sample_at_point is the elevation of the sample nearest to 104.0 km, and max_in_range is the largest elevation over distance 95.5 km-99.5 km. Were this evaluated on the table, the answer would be -3.4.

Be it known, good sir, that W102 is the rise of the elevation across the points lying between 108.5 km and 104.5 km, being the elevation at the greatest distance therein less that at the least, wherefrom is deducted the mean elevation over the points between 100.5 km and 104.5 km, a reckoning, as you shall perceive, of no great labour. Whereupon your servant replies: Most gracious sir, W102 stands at -3.54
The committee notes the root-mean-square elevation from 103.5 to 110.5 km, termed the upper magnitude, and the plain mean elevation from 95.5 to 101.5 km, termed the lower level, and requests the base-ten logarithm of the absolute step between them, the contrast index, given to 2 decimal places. -0.79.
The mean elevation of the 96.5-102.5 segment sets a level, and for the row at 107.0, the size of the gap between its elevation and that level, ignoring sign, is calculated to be 0.18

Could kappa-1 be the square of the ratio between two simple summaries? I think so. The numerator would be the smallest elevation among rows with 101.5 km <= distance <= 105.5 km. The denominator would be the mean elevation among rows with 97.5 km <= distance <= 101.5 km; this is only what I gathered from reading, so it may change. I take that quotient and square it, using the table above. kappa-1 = 1.04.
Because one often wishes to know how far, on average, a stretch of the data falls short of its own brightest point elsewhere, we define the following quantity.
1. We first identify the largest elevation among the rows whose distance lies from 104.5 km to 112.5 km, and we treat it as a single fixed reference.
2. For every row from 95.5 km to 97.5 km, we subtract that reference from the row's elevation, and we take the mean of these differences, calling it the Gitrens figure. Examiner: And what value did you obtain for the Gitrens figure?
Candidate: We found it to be -0.25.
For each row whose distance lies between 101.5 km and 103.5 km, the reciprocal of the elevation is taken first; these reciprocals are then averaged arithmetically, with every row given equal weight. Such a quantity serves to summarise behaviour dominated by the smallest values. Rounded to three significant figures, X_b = 0.275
